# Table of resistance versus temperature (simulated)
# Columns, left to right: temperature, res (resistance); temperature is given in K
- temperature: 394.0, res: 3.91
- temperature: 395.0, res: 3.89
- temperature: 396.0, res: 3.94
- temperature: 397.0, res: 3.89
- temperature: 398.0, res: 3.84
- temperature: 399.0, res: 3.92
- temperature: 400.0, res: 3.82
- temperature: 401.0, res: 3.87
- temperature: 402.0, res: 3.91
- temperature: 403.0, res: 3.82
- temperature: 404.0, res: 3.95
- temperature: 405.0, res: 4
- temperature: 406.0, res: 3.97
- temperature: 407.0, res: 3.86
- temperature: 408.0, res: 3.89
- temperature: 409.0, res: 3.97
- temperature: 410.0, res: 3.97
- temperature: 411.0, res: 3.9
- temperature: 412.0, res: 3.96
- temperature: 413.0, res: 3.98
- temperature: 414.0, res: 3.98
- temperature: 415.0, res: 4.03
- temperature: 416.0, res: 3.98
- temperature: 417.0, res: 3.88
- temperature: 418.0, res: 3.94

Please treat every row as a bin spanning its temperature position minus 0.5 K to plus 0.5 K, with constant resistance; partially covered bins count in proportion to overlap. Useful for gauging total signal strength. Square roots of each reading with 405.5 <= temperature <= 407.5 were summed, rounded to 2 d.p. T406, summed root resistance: 3.96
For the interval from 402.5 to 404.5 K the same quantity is 3.94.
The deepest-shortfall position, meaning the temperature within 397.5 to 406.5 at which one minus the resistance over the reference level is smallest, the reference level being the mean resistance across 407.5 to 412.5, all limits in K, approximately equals 405.0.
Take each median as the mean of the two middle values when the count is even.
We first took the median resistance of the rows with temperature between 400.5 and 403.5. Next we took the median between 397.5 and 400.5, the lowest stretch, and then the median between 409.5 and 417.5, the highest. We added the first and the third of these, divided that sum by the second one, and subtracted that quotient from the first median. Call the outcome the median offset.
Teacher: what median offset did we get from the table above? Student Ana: 1.83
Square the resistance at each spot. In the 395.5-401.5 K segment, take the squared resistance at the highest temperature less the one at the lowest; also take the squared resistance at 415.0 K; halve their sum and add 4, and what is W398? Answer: 11.8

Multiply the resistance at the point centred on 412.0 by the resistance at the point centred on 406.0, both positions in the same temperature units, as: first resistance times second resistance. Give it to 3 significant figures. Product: 15.7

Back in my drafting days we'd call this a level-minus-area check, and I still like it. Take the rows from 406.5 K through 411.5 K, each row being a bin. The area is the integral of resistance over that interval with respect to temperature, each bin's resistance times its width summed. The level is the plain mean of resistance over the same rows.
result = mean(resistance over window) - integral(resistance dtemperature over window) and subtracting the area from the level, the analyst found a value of -15.7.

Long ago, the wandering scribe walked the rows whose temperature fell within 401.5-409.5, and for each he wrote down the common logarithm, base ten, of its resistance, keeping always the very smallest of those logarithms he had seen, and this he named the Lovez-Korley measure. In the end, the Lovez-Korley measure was 0.582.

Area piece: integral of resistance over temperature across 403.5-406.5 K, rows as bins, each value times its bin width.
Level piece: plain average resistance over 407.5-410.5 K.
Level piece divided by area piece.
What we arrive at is 0.331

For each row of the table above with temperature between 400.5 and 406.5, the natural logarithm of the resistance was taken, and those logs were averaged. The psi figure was 1.37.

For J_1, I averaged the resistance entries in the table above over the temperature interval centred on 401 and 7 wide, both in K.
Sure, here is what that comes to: 3.88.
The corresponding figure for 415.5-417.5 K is 3.93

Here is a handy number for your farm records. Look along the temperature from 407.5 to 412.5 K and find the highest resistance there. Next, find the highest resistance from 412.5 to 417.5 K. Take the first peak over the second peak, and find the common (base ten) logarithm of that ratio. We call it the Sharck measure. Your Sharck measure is -0.0065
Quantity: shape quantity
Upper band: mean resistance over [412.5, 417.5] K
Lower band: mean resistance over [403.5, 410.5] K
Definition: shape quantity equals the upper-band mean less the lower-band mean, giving 0.03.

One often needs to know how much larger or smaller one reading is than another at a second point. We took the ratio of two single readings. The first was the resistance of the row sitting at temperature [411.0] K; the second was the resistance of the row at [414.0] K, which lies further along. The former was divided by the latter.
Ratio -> 0.980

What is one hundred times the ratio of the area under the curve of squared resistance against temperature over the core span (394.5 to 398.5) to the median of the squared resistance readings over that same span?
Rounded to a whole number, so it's 400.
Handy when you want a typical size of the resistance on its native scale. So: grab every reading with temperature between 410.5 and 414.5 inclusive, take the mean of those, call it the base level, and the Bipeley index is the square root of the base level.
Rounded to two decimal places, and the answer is 1.99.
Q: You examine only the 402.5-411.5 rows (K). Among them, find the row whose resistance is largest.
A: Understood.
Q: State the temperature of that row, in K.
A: 405.0 K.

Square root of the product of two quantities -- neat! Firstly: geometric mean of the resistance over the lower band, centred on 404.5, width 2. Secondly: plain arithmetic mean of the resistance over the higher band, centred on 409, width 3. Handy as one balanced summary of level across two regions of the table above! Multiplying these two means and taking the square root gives 3.96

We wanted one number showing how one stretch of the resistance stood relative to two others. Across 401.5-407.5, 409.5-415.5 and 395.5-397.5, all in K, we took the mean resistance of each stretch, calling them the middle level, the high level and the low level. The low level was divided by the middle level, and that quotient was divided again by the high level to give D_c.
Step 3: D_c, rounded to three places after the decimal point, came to 0.252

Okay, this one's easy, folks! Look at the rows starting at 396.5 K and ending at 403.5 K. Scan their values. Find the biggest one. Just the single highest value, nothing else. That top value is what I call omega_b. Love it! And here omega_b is 3.92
